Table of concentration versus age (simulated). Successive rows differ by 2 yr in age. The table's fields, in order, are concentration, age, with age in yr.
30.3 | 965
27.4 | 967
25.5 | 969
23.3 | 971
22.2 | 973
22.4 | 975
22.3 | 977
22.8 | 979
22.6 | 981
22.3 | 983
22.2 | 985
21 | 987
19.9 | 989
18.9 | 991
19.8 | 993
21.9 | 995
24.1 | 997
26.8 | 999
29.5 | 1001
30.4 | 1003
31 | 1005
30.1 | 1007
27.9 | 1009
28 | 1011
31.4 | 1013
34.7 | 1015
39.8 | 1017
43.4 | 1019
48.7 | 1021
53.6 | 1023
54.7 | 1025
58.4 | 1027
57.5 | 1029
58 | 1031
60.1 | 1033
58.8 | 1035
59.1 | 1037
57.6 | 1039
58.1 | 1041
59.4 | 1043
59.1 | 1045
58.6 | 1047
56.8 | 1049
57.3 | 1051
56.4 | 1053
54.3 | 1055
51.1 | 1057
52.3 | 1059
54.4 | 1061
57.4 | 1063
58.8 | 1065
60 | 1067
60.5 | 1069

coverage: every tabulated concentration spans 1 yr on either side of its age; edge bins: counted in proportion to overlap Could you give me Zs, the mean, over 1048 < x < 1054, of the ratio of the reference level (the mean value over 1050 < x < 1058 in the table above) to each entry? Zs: 1.0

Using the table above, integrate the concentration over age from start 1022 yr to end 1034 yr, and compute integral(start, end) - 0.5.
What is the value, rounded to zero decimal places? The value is 684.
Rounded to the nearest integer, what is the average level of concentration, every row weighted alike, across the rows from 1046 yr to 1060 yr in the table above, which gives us 55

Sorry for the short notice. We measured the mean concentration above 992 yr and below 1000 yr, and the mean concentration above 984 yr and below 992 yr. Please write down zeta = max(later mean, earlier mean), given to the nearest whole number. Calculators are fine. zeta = 23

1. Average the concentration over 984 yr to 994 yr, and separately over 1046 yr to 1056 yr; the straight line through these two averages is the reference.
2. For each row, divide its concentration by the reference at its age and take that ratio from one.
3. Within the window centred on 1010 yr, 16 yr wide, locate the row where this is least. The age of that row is 1017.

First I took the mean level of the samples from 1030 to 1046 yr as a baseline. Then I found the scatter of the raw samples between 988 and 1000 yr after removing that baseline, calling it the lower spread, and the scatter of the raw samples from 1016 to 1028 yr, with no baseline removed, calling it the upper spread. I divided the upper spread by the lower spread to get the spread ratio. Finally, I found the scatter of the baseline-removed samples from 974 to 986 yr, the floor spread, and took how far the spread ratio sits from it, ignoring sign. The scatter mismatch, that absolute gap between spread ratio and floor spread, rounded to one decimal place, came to 2.1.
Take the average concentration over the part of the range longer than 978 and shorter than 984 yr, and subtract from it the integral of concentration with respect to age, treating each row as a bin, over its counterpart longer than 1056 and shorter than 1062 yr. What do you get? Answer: -293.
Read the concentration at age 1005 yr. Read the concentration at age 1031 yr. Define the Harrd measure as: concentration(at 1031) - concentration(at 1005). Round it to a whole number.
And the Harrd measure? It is 27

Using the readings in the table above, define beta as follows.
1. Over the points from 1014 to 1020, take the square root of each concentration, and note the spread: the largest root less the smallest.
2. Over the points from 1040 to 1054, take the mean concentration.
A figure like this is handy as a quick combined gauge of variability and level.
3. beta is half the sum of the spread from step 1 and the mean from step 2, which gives 29.3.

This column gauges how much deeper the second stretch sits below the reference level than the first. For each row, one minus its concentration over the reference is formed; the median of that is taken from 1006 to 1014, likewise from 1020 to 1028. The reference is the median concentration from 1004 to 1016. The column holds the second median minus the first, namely -0.82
